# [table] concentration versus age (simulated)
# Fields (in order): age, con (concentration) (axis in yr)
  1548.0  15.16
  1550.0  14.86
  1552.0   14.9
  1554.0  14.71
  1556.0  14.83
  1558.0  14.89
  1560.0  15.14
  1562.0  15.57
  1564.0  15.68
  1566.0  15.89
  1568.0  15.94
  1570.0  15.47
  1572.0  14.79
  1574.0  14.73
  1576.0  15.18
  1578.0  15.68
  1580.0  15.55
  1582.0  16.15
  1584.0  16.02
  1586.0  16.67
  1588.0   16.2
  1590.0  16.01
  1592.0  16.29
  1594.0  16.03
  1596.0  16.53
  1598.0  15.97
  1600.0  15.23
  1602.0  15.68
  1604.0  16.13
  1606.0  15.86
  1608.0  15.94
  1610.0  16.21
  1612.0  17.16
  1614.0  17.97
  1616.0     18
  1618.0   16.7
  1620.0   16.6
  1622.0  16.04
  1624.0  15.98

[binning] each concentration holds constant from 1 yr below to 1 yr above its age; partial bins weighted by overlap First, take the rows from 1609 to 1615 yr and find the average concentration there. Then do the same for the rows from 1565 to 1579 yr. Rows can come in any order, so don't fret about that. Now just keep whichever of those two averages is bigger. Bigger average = 17.1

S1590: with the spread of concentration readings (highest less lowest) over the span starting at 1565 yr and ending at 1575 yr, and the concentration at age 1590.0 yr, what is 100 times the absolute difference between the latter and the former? 1480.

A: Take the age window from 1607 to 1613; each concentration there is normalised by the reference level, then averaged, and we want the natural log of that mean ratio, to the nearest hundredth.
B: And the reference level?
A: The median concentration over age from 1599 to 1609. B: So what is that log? 0.04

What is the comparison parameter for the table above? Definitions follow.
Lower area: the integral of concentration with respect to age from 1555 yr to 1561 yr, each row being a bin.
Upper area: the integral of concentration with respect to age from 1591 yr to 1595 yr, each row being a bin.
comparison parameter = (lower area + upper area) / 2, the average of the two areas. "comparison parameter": 77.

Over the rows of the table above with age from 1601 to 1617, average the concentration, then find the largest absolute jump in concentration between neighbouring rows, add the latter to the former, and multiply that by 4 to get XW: 70.3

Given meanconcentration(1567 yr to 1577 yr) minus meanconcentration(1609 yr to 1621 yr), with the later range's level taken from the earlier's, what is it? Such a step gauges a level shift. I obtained -1.9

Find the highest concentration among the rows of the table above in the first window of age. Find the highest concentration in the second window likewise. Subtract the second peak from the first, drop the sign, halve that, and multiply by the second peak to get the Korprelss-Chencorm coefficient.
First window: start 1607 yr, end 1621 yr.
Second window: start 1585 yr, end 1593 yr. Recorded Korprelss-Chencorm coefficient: 11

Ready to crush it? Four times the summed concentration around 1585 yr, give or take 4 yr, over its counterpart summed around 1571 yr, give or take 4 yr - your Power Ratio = 4.27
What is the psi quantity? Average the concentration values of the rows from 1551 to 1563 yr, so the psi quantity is 15.0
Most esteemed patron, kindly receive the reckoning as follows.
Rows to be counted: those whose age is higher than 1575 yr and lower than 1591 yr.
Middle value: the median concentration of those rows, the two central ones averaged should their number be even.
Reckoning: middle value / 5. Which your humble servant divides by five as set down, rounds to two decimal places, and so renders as 3.20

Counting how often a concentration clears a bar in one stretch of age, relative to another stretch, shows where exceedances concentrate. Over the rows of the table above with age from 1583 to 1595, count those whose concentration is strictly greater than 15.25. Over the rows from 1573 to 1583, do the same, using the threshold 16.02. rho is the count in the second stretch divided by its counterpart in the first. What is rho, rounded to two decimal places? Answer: 0.17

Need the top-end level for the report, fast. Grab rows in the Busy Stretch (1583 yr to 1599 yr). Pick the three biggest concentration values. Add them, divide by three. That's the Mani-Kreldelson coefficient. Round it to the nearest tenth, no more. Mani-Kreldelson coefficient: 16.5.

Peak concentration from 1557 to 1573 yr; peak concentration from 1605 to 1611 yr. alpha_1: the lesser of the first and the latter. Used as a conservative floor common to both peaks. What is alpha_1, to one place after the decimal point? 15.9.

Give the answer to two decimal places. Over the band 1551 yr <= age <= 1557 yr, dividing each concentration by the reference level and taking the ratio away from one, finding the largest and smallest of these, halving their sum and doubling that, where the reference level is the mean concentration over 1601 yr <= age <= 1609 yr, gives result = 0.14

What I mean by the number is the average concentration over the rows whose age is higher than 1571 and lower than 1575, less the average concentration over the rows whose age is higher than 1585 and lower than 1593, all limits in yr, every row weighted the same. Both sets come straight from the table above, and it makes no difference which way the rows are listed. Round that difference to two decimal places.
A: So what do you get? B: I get -1.53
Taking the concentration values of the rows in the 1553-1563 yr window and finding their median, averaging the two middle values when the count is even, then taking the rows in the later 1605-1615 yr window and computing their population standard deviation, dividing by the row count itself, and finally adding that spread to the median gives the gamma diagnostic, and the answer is 15.7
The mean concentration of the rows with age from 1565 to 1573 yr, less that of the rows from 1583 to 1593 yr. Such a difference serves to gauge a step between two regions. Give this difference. -0.7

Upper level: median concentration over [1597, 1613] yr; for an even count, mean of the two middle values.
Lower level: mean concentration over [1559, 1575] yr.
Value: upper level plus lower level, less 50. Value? -18.6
